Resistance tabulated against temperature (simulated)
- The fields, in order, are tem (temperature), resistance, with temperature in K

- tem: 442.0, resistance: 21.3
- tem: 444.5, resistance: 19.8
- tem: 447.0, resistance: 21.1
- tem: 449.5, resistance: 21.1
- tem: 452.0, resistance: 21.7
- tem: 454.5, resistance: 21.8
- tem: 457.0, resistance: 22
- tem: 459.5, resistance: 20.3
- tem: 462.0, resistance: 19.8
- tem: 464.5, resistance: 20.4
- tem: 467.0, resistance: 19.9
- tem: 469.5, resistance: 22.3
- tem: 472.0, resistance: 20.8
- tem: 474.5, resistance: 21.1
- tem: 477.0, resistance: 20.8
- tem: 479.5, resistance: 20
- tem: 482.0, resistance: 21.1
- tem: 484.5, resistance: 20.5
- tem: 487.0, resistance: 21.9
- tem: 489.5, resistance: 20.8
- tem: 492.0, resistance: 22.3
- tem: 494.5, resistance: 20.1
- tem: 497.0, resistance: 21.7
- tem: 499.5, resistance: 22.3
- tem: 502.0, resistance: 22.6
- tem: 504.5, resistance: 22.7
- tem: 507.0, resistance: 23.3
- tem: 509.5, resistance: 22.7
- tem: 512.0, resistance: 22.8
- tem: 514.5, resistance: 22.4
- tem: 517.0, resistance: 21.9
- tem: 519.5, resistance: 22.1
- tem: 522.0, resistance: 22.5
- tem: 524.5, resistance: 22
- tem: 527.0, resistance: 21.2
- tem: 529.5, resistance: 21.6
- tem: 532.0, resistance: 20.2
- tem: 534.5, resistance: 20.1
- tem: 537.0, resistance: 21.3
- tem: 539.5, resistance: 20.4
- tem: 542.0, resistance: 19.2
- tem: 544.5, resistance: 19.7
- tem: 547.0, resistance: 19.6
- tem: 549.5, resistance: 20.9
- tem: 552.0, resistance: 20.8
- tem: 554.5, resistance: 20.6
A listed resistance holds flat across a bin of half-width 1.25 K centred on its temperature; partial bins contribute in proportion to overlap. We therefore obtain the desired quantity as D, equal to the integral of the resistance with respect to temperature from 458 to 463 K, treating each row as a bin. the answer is 101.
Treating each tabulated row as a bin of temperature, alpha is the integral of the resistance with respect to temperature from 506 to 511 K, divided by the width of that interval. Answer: 23.0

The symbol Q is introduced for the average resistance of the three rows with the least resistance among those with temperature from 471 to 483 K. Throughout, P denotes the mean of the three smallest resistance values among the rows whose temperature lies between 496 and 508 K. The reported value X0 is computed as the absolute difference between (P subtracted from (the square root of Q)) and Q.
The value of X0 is 38.2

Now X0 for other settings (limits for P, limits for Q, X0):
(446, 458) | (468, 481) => 37.3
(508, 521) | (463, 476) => 38.0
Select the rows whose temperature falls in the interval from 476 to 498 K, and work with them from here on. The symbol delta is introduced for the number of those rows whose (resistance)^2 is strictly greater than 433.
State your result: 4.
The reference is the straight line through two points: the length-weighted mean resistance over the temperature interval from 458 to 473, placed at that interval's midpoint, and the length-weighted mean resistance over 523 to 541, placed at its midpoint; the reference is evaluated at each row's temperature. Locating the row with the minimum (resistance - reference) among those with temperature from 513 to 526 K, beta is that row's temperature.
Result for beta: 517.0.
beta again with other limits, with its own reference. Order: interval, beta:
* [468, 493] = 479.5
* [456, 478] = 462.0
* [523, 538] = 534.5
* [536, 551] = 542.0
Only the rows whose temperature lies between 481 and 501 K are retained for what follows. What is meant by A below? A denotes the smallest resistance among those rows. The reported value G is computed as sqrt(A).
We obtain 4.48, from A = 20.1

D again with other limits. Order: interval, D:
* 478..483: 103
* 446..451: 106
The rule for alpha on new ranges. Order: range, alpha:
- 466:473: 21.0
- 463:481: 20.7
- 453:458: 21.9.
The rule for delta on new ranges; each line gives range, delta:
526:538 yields 3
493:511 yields 6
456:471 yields 2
